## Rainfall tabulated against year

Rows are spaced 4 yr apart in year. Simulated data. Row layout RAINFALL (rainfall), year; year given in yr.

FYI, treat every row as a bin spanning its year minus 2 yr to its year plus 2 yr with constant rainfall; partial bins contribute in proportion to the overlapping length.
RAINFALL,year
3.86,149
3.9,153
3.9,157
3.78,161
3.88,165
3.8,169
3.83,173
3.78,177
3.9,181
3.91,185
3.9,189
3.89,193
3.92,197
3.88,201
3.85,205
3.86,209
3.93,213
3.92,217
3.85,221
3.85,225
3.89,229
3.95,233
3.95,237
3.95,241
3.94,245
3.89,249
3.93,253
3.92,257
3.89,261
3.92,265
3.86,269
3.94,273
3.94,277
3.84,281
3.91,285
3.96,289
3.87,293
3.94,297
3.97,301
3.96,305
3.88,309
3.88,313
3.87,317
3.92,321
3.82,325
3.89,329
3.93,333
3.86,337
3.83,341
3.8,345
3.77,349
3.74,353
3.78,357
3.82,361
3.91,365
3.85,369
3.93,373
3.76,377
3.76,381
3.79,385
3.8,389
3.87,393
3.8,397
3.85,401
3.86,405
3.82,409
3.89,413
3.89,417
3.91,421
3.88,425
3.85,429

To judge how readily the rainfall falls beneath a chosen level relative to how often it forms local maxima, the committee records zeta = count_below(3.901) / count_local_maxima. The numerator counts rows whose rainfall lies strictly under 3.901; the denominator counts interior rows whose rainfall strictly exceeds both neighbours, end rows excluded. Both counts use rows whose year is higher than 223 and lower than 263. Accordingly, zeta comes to 4.0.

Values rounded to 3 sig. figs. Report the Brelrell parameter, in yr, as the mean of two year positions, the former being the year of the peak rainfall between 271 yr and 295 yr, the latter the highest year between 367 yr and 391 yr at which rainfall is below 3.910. 339 yr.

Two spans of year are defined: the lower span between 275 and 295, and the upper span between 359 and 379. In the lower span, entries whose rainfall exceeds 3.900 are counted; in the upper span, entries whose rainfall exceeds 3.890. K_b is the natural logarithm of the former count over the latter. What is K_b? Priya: 0.41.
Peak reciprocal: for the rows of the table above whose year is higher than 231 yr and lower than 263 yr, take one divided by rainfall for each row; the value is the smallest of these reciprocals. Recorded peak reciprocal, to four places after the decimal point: 0.2532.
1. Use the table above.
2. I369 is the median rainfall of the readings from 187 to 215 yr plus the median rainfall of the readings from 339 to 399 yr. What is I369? 7.69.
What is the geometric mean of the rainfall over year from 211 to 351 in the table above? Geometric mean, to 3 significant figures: 3.90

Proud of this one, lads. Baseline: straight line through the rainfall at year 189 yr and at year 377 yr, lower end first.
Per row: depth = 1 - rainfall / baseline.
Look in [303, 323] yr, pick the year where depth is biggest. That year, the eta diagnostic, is 317 yr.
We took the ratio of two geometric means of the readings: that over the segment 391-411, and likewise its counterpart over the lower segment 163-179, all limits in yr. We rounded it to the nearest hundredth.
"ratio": 1.00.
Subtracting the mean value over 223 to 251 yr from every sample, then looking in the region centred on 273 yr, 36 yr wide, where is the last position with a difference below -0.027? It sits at 281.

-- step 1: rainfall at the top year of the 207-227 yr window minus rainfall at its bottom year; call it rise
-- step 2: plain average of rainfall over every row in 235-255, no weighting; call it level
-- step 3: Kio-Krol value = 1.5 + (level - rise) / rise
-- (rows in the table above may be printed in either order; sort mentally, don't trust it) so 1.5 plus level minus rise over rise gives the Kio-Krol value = -393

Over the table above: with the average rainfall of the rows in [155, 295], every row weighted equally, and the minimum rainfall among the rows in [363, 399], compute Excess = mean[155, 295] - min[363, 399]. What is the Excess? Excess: 0.131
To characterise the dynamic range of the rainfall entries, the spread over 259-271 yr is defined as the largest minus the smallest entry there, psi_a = 0.060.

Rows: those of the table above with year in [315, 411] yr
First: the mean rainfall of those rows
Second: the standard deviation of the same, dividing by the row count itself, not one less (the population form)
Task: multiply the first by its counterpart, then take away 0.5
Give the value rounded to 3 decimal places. -0.290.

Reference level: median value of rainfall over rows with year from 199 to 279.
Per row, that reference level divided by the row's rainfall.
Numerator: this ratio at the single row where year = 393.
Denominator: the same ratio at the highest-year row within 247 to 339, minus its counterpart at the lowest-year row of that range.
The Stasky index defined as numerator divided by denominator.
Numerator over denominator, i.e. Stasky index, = 129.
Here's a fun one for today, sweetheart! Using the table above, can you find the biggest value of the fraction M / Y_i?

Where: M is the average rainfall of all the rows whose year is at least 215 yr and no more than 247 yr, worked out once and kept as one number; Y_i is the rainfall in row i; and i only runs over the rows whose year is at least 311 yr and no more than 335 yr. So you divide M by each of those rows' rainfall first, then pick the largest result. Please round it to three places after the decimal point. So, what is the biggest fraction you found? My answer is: 1.024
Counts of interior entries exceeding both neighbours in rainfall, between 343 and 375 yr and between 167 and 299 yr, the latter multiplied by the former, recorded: 7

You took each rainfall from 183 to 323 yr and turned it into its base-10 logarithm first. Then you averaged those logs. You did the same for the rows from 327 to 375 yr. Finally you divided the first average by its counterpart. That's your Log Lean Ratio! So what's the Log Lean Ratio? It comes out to 1.01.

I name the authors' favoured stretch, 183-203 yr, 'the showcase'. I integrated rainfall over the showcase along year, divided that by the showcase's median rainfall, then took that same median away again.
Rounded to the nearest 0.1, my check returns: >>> 16.1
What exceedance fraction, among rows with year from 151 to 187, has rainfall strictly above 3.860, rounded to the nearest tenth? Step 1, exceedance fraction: 0.6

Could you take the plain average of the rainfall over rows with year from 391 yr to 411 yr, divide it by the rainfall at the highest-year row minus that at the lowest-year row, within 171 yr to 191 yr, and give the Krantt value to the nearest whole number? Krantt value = 55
